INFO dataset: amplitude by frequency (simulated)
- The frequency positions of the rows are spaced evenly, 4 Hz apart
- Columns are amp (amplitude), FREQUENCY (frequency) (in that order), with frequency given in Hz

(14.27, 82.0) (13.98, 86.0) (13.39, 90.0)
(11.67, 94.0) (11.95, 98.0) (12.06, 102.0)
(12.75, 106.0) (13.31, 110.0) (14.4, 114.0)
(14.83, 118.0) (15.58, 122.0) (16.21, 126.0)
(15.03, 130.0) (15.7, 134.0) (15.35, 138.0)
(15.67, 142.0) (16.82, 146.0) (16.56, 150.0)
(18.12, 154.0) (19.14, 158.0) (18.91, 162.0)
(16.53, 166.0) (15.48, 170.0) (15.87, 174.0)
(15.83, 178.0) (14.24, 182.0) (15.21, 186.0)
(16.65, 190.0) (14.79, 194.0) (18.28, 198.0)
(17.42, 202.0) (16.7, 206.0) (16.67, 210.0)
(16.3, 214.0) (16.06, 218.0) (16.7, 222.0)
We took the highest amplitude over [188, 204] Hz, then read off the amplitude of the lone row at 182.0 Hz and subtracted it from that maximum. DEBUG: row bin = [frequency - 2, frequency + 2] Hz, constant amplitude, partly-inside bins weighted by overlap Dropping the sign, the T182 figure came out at 4.0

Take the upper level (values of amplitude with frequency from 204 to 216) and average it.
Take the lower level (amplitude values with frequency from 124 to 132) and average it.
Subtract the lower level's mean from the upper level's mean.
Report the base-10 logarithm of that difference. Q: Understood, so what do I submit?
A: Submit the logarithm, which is 0.0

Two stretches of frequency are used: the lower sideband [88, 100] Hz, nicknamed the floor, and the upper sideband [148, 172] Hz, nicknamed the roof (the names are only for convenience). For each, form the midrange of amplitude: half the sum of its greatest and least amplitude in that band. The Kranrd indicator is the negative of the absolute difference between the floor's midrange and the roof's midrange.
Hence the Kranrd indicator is -4.8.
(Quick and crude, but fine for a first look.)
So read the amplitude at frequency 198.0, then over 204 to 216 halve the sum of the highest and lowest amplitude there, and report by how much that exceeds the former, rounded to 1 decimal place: -1.8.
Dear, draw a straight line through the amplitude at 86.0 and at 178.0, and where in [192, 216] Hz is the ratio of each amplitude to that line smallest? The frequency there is 194.0 Hz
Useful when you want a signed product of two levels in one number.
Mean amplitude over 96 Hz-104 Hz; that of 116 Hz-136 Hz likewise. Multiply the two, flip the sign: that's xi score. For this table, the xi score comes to -186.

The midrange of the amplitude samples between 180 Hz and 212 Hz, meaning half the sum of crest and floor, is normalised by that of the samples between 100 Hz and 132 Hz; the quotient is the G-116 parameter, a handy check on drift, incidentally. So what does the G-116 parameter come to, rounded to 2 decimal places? 1.15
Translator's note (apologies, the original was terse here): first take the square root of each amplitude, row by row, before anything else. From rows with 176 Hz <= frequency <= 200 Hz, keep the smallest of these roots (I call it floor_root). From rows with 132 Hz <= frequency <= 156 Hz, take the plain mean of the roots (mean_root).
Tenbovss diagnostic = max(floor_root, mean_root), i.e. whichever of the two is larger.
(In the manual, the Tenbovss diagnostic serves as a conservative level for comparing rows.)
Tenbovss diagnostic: 4.04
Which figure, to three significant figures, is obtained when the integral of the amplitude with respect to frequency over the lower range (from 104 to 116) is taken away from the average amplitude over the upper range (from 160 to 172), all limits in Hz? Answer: -145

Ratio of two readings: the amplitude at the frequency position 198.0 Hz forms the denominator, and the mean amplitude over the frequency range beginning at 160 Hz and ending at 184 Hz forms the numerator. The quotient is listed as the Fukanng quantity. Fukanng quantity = 0.88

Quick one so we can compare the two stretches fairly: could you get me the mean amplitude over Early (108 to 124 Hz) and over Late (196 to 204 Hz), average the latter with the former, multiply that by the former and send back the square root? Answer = 15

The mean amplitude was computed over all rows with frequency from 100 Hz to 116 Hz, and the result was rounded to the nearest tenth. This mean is 13.1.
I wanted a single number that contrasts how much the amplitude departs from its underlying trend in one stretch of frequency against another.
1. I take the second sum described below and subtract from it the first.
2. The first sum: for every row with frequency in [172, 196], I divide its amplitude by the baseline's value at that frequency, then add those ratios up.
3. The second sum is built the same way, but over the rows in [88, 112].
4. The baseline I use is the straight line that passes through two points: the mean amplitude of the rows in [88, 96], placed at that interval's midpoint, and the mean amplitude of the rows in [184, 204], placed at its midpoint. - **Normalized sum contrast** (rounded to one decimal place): 0.1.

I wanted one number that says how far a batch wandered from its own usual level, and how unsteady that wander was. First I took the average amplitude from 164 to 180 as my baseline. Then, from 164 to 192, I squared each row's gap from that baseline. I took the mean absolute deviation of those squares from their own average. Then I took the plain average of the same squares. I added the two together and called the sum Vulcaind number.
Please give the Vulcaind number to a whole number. 1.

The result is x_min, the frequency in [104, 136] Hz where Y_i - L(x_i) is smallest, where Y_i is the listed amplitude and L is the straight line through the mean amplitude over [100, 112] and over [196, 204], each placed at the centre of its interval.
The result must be 106.0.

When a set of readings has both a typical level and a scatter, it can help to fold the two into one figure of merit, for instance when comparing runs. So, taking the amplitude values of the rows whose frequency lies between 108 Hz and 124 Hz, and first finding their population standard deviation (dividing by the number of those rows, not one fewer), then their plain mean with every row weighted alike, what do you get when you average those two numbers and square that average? 59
